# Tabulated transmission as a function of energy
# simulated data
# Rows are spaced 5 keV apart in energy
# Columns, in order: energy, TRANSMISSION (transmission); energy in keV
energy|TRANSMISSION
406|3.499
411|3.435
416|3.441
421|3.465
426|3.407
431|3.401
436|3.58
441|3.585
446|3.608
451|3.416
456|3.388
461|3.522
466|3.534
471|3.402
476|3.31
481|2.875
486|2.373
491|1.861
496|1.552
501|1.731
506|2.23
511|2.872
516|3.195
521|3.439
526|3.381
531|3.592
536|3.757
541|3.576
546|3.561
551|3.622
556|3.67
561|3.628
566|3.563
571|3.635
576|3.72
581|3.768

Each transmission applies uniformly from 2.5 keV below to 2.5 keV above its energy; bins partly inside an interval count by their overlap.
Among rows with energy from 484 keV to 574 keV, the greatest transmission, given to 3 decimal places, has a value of 3.757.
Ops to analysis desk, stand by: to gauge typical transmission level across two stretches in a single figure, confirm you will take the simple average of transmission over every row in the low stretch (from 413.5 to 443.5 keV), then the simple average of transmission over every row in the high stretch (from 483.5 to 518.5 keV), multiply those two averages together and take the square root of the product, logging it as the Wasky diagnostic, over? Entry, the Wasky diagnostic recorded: 2.8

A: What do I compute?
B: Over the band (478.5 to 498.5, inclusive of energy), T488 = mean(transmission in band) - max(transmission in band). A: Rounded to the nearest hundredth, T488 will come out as -0.71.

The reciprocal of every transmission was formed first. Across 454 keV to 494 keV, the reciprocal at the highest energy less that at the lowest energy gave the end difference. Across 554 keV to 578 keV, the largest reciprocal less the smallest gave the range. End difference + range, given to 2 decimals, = 0.25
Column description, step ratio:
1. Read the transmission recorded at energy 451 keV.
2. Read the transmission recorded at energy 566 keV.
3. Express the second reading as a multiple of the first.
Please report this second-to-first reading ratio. 1.04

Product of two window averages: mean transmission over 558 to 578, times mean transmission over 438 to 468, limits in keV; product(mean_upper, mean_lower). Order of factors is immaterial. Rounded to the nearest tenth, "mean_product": 12.8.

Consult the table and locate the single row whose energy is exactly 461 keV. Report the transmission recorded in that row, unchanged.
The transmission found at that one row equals 3.522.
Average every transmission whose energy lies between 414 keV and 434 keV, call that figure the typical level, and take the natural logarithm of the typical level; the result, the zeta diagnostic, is 1.23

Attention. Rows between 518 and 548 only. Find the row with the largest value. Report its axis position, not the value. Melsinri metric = 536 keV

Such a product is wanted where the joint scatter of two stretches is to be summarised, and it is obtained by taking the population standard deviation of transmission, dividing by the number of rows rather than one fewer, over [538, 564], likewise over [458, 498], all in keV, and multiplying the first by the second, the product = 0.029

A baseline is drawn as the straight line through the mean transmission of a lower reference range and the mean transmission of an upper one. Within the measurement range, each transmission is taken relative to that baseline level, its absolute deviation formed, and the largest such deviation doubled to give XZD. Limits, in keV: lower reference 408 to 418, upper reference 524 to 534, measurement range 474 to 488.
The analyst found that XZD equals 2.2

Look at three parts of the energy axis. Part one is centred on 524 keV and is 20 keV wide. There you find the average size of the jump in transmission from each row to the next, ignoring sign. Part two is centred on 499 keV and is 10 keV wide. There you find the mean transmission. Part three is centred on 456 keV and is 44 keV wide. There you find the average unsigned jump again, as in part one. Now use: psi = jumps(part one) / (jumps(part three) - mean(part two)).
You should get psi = -0.11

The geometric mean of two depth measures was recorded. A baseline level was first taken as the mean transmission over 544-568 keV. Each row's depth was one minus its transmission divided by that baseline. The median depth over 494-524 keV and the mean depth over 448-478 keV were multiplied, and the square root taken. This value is 0.12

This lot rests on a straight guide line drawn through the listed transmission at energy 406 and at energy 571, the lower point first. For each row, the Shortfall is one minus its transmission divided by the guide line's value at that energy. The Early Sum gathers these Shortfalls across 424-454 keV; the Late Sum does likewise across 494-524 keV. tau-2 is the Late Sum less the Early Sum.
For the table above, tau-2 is 1.8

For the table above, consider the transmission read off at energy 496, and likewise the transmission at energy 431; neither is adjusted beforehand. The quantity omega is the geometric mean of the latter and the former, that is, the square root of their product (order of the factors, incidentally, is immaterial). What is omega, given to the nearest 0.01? 2.30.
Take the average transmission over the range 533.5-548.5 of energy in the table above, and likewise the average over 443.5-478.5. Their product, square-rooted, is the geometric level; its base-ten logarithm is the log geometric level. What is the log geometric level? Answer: 0.549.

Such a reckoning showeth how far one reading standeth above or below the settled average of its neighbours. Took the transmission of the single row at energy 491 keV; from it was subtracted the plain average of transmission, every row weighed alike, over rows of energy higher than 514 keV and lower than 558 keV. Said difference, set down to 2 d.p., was -1.67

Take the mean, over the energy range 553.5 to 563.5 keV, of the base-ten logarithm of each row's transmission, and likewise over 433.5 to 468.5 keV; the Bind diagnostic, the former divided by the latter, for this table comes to 1.0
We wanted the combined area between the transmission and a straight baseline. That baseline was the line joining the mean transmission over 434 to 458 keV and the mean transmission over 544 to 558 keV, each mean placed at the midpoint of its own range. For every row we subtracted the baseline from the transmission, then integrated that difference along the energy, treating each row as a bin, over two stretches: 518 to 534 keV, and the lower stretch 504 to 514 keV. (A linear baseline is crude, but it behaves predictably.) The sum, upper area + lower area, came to -12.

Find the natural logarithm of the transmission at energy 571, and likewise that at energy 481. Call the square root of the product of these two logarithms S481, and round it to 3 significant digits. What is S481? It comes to 1.17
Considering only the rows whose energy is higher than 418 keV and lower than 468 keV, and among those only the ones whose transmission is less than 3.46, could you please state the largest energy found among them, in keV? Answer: 456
